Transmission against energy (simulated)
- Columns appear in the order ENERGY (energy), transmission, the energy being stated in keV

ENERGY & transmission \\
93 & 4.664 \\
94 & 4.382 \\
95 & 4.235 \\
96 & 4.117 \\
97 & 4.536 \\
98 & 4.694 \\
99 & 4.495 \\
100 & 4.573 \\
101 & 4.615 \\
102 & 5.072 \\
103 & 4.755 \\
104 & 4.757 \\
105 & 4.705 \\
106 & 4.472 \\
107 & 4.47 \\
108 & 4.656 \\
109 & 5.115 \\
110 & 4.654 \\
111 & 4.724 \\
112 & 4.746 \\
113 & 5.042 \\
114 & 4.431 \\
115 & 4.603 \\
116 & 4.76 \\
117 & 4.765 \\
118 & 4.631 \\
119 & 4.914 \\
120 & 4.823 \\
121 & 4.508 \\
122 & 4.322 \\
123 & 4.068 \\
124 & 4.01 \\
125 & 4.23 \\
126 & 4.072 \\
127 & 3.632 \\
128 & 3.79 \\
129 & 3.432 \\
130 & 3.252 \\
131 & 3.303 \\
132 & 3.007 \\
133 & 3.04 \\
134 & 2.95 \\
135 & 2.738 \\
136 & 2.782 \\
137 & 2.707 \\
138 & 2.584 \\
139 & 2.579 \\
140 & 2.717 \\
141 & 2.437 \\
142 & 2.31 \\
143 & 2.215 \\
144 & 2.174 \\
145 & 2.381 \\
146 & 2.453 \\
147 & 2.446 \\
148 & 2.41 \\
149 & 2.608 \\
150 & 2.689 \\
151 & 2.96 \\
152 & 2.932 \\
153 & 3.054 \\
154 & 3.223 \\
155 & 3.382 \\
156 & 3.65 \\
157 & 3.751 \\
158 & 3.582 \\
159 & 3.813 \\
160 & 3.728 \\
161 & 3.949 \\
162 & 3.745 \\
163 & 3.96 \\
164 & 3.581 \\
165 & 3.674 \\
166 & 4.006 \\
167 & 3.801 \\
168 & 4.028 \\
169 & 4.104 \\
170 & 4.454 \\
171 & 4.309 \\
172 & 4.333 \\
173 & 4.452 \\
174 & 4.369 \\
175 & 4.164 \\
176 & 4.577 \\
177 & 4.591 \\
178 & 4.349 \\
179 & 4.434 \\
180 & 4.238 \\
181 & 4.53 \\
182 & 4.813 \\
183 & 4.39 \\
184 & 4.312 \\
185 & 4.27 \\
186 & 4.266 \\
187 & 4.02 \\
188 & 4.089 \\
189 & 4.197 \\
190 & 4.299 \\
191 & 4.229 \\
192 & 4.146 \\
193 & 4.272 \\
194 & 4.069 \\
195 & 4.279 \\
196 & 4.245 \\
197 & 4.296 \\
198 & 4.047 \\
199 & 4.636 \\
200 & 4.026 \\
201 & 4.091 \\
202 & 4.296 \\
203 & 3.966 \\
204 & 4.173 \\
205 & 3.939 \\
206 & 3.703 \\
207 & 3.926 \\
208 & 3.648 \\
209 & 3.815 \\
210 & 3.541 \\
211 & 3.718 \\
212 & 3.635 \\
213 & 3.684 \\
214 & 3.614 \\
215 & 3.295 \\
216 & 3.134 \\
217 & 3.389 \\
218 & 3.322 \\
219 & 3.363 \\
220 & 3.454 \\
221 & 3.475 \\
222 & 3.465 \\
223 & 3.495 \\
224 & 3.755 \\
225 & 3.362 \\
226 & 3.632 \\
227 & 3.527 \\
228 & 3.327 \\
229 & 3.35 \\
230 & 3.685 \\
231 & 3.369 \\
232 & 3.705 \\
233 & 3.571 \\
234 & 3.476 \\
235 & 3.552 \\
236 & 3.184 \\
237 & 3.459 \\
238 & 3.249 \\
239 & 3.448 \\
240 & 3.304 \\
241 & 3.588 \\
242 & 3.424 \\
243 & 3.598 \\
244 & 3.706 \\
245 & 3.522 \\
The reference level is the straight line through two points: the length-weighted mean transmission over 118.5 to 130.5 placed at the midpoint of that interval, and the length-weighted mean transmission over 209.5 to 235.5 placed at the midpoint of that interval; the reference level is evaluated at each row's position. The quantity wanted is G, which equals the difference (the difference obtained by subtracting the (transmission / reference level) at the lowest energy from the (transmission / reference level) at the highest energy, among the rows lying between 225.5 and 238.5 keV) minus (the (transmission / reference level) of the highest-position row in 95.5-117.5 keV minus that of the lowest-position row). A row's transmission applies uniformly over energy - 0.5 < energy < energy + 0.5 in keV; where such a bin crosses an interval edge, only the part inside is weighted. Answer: -0.28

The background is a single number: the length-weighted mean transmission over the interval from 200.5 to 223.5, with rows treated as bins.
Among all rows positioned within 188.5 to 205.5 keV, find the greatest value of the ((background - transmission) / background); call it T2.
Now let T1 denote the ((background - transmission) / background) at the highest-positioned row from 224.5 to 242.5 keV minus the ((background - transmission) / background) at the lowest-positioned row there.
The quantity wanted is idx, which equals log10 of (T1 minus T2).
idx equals -1.2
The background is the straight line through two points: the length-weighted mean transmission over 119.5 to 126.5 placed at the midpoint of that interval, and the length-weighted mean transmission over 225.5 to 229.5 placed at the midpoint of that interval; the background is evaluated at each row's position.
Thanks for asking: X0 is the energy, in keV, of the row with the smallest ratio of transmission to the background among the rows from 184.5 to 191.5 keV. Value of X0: 187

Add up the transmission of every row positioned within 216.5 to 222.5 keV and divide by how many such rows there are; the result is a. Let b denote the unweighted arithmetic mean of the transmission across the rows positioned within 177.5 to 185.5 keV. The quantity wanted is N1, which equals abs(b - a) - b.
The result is -3.4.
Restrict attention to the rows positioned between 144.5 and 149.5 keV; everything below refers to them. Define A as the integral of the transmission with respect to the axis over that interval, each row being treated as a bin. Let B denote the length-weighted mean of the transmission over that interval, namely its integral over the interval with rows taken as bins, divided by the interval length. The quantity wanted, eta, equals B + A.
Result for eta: 15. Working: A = 12.3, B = 2.5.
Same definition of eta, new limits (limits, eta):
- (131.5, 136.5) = 17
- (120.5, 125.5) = 25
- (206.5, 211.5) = 22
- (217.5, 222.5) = 20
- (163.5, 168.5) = 23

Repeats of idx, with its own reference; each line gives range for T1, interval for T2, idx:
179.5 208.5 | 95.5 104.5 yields -0.5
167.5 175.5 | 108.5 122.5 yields -0.8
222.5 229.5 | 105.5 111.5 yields -0.6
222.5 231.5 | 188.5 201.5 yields -0.9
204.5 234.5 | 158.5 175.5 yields -1.0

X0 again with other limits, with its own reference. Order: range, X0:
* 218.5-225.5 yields 219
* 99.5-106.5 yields 106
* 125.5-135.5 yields 135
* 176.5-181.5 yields 180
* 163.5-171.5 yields 164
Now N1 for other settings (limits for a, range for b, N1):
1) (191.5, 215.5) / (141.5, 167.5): -2.4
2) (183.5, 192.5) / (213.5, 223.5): -2.6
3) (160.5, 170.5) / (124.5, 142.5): -2.2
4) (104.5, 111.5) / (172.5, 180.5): -4.1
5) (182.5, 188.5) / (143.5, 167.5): -2.3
